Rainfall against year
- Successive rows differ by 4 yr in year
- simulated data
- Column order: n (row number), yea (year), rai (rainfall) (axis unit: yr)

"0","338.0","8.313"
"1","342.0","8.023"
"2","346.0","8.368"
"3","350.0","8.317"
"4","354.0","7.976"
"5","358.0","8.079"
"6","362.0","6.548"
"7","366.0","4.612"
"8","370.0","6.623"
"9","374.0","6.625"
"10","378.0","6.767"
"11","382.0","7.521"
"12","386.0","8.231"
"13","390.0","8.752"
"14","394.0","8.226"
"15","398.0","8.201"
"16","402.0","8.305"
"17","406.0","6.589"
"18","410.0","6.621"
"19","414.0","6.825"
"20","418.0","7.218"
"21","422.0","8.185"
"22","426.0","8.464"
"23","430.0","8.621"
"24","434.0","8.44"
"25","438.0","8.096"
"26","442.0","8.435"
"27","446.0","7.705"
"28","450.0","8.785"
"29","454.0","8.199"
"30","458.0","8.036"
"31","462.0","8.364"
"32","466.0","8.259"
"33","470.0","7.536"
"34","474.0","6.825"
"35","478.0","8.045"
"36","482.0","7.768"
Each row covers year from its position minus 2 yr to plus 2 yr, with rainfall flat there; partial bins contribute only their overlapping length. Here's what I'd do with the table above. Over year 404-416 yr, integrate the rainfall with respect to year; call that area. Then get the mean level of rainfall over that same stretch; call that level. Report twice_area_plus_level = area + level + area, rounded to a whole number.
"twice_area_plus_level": 167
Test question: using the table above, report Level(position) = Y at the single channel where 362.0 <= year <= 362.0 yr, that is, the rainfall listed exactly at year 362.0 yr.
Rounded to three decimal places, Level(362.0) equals 6.548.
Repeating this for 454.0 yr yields 8.199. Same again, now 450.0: 8.785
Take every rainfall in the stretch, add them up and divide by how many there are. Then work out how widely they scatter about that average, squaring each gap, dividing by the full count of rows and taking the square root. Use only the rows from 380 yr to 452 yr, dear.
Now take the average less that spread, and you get 7.3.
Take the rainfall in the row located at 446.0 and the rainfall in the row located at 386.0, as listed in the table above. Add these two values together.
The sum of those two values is 15.9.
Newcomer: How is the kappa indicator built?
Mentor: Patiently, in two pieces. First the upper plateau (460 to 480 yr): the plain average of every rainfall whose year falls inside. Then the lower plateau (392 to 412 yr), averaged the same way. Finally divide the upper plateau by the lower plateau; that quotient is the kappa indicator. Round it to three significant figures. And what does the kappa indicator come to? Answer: 1.03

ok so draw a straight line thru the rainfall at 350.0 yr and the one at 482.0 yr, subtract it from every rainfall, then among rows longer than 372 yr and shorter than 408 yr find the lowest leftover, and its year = 374.0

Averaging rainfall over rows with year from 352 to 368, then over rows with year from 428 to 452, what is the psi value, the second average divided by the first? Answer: 1.23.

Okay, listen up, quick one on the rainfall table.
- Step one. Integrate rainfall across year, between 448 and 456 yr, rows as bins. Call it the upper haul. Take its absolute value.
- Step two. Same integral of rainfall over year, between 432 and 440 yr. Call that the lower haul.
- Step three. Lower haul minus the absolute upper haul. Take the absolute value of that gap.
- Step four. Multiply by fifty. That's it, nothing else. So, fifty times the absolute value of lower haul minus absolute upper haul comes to 90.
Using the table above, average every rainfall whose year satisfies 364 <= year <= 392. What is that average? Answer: 7.02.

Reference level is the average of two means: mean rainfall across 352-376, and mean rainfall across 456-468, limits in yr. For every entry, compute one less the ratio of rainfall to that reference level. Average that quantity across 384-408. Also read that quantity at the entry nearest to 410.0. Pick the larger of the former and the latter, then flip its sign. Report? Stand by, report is -0.12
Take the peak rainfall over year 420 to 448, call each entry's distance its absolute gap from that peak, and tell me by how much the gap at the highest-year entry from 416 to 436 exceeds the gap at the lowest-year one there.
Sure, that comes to -1.22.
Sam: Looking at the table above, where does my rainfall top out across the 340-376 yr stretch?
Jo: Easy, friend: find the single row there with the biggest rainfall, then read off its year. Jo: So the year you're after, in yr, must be 346.0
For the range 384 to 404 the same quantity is 390.0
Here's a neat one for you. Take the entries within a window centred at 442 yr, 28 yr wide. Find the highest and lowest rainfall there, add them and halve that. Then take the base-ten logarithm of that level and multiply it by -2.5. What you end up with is -2.29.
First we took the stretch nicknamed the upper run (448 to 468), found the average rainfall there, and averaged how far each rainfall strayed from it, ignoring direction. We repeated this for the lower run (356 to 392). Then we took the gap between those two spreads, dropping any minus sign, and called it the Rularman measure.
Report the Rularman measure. 0.75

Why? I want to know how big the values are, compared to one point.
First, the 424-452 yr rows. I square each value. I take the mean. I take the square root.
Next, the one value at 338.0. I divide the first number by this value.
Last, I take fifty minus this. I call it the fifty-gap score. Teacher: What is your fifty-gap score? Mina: 49.0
